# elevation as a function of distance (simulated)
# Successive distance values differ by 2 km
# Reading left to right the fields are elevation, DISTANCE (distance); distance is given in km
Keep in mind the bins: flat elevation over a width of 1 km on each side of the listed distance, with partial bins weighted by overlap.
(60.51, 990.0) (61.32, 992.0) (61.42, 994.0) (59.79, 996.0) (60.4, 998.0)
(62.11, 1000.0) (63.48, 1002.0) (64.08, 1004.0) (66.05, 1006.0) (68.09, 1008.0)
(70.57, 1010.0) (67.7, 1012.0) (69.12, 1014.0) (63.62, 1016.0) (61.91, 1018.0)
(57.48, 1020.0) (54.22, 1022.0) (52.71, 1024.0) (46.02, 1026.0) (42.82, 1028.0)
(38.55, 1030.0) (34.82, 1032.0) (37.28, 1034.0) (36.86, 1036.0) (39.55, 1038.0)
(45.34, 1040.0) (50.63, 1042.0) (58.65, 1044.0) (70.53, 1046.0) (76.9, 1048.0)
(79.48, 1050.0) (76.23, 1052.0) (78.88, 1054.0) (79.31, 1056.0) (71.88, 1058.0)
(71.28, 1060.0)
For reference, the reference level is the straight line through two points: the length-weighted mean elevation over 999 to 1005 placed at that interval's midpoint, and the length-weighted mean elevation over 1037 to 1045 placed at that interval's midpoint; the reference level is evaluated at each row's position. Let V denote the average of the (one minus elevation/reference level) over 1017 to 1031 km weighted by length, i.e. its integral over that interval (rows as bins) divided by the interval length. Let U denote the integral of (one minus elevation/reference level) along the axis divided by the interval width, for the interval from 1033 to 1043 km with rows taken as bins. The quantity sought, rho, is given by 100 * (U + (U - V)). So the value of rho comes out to 22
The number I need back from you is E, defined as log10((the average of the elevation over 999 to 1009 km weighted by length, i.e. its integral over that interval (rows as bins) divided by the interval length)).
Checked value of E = 1.81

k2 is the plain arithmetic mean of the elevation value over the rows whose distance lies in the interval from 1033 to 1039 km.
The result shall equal 38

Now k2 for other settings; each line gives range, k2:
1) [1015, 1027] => 56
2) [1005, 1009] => 67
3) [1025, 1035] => 40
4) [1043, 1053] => 72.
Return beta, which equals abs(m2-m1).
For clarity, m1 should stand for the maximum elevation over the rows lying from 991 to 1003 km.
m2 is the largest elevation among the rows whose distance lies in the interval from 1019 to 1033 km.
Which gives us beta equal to 6.0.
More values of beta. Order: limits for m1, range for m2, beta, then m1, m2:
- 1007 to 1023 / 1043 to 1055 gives 8.9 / 70.57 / 79.48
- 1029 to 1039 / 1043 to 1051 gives 39.9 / 39.55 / 79.48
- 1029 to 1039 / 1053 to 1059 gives 39.8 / 39.55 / 79.31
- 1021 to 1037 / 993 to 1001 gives 7.9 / 54.22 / 62.11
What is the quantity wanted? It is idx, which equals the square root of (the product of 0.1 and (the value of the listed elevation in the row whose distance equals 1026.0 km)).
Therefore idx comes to 2.15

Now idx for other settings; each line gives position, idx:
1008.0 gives 2.61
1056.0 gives 2.82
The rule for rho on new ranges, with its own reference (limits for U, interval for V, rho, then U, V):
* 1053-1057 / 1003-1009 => -159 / -0.83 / -0.07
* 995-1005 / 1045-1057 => 78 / 0.03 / -0.72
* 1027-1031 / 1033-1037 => 20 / 0.23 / 0.27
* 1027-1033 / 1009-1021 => 65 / 0.27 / -0.11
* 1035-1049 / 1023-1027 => -36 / -0.13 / 0.10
